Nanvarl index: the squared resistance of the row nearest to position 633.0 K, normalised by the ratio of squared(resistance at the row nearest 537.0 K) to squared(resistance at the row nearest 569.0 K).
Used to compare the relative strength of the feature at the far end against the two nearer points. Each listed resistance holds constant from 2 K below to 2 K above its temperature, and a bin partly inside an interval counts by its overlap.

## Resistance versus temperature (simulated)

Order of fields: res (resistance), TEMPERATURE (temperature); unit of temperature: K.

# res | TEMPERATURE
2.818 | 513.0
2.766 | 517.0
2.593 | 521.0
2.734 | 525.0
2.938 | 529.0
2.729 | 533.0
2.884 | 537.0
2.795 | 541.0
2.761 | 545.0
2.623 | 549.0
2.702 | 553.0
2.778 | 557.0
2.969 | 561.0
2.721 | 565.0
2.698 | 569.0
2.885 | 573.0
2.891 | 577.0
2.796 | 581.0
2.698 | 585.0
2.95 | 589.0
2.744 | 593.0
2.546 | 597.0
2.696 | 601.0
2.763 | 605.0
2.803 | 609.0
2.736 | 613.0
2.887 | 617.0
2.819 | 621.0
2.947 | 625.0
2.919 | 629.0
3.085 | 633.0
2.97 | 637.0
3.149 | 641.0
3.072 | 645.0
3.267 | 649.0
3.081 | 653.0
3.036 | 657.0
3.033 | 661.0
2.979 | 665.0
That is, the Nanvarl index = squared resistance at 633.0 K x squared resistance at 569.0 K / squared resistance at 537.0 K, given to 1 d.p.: 8.3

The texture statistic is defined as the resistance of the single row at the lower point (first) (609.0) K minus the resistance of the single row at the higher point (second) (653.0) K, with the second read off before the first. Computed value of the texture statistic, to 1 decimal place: -0.3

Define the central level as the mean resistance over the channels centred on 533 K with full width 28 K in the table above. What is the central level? 2.78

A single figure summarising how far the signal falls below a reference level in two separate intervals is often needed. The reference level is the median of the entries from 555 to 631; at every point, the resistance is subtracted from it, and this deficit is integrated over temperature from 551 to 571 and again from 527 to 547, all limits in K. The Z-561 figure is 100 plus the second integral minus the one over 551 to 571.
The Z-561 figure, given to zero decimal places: 99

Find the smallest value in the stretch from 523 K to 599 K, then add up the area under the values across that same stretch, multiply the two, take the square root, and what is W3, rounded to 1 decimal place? 23.2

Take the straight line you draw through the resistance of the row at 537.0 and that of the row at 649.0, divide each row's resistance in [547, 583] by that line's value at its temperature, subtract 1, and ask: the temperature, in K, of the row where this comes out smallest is 549.0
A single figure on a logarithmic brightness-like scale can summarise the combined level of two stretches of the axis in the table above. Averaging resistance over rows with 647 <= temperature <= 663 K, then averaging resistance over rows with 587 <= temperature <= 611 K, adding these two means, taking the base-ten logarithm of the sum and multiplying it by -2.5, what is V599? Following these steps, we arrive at -1.92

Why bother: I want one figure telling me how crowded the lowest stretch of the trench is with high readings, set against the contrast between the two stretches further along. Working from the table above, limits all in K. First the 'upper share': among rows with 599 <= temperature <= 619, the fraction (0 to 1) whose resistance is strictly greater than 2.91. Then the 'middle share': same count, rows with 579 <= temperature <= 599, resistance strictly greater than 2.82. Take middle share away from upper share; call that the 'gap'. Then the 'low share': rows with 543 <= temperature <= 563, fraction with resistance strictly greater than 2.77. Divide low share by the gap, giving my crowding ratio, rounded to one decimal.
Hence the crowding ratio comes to -2.0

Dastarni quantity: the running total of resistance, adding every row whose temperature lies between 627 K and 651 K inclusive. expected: 18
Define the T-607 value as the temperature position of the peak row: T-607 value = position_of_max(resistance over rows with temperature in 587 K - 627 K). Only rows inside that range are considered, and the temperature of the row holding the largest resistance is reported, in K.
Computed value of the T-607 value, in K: 589.0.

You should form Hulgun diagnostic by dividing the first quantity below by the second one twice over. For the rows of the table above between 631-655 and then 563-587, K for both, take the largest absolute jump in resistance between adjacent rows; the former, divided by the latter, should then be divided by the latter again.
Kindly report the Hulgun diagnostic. 5.6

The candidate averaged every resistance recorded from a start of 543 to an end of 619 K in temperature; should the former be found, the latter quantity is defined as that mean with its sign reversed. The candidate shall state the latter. -2.77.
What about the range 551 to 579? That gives -2.81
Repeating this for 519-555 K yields -2.75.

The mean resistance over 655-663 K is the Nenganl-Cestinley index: 3.03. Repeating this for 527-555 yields 2.78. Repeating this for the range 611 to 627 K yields 2.85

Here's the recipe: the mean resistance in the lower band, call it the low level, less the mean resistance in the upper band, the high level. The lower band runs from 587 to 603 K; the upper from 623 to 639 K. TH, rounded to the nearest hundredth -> -0.25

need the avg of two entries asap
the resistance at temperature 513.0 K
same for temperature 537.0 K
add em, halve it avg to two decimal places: 2.85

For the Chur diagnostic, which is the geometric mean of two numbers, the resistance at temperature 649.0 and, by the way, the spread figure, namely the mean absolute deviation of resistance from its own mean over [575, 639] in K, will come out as 0.59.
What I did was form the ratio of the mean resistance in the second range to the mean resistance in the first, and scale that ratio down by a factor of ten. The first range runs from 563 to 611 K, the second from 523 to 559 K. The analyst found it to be 0.100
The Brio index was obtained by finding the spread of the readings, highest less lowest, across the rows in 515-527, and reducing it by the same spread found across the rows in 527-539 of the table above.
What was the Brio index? -0.04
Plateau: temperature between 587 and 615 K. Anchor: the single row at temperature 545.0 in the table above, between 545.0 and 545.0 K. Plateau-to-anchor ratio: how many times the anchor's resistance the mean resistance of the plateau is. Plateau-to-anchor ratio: 1.00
